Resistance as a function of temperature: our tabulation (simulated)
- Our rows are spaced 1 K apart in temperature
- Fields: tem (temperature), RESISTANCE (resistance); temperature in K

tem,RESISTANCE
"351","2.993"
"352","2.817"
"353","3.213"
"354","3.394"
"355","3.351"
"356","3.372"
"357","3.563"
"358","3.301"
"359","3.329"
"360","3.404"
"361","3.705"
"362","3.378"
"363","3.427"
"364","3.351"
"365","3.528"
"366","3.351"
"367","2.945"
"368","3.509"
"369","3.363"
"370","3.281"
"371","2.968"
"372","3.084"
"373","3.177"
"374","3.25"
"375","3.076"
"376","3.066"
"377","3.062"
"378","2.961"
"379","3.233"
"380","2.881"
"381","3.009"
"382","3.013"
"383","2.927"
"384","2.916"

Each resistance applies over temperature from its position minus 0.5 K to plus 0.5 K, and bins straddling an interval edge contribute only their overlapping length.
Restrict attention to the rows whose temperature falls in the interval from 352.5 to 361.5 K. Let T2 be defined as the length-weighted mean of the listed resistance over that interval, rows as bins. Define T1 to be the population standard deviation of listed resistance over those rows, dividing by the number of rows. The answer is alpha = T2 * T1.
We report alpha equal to 0.47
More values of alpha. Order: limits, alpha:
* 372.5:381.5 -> 0.36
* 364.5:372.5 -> 0.70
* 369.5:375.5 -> 0.34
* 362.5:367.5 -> 0.66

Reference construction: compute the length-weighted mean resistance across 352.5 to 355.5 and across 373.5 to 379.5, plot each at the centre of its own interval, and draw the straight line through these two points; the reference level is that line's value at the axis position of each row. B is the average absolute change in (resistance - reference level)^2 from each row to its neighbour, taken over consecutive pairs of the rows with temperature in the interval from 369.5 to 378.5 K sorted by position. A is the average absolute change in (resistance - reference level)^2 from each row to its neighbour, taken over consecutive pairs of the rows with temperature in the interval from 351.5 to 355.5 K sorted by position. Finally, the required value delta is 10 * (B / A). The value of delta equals 1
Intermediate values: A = 0.09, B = 0.013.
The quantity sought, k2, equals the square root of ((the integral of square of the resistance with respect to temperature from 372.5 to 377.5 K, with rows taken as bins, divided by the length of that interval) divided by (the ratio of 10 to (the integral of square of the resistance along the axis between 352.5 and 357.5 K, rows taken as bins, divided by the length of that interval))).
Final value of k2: 3.34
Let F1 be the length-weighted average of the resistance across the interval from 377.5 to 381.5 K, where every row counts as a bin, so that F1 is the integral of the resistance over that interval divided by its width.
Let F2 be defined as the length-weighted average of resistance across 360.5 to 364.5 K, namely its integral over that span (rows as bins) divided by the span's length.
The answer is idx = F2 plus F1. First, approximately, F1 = 3.02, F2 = 3.47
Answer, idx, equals 6.49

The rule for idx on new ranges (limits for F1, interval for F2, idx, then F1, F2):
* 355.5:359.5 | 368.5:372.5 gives 6.57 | 3.39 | 3.17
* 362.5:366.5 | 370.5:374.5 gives 6.53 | 3.41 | 3.12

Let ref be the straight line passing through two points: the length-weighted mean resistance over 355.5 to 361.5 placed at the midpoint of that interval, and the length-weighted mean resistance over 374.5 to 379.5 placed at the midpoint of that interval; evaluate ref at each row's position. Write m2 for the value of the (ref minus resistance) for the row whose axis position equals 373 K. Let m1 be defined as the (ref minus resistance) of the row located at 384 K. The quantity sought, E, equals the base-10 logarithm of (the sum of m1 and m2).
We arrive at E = -2.2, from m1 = 0.03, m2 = -0.02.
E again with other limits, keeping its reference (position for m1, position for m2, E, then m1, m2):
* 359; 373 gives -1.1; 0.11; -0.02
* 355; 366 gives -1.0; 0.16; -0.05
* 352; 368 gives -0.3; 0.76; -0.25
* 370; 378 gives -1.4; -0.06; 0.10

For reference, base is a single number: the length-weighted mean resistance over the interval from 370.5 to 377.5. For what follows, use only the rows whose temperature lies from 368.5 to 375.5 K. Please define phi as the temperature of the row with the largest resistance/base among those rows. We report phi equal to 369 K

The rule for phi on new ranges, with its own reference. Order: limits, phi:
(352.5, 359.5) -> 357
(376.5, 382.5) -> 379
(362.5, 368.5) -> 365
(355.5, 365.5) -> 361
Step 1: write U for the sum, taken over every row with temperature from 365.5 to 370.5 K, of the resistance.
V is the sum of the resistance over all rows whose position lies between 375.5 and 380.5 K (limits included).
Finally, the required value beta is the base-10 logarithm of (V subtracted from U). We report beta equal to 0.10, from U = 16.4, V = 15.2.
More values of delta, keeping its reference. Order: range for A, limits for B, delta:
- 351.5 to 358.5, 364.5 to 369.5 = 8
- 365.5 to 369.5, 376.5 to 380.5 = 2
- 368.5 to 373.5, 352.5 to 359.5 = 13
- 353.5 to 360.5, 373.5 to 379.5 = 2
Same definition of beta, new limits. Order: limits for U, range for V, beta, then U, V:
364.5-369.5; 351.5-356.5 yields -0.26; 16.7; 16.1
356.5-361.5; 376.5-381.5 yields 0.33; 17.3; 15.1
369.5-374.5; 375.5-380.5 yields -0.25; 15.8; 15.2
